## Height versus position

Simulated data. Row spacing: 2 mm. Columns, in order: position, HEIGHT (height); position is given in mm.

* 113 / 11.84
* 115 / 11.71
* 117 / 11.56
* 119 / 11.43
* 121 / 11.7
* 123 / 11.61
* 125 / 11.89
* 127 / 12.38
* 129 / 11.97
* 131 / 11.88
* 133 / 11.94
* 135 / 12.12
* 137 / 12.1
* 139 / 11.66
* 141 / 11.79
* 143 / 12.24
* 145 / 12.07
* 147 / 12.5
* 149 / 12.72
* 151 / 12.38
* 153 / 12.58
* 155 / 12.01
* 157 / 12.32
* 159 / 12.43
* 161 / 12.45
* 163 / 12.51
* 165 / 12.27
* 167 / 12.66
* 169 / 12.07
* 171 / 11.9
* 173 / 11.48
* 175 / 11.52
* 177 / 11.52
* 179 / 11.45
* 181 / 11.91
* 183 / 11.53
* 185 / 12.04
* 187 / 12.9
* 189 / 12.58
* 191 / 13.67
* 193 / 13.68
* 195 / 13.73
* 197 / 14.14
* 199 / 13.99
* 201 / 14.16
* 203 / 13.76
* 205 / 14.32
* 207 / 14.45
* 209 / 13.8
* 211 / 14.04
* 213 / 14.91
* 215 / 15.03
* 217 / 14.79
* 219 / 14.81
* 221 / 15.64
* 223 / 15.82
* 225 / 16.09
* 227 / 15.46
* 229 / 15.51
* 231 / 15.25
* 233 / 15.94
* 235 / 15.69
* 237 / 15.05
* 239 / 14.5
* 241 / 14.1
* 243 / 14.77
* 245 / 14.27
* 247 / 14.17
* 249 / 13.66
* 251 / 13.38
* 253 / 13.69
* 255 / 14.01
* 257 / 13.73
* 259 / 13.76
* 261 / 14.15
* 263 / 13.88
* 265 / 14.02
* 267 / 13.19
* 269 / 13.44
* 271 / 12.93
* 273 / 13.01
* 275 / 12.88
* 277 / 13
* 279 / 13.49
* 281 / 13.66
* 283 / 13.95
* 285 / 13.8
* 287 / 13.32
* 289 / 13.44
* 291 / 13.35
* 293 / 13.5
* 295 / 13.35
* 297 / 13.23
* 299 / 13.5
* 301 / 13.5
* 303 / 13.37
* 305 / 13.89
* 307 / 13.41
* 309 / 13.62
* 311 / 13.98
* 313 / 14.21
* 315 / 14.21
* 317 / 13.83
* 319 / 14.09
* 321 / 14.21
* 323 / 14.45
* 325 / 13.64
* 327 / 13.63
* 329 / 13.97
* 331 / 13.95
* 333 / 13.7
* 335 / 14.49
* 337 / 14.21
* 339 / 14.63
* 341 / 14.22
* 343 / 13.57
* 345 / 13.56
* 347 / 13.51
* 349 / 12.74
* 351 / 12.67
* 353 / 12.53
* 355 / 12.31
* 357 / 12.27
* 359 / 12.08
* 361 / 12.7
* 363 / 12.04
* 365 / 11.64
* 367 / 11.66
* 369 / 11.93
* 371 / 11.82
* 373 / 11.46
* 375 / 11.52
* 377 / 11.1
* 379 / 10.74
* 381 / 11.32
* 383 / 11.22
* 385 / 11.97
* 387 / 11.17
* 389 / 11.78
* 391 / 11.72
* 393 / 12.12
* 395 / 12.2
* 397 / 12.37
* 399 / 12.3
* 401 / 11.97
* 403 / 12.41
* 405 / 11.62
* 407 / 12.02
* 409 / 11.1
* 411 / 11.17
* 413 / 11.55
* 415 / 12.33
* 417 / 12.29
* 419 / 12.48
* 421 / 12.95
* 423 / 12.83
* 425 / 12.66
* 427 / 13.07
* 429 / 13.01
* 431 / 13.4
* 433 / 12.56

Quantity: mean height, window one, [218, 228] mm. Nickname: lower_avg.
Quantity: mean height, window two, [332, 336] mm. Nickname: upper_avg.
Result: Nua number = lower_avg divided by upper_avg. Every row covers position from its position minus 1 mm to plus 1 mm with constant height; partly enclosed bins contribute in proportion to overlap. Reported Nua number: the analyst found 1.10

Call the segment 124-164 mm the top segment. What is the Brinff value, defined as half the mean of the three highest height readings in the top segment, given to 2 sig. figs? 6.3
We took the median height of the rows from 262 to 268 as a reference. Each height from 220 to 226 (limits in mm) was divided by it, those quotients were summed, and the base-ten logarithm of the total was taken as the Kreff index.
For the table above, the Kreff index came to 0.53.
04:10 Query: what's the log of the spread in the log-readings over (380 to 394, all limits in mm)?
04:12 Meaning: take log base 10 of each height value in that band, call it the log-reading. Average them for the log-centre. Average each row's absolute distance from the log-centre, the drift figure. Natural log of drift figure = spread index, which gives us -4.4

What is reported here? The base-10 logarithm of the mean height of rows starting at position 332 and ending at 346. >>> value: 1.15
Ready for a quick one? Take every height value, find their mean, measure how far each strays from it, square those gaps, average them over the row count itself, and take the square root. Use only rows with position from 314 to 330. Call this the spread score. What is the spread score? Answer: 0.27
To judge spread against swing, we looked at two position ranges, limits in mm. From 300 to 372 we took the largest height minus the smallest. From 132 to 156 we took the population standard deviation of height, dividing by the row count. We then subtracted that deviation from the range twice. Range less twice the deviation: 2.4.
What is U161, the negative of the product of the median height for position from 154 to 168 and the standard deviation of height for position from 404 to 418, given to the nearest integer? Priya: -6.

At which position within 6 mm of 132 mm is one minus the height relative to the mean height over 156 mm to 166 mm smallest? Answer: 127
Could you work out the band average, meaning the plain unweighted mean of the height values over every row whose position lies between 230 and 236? 15.6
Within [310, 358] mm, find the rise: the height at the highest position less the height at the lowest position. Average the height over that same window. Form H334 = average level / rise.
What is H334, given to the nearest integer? -8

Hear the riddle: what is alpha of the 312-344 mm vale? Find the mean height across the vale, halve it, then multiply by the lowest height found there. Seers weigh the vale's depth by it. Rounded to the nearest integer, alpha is 95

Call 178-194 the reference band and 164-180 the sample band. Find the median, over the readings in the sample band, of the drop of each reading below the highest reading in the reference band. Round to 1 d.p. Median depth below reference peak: 2.0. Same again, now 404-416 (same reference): 2.1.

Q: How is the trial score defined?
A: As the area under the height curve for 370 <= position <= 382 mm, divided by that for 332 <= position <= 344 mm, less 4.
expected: -3.20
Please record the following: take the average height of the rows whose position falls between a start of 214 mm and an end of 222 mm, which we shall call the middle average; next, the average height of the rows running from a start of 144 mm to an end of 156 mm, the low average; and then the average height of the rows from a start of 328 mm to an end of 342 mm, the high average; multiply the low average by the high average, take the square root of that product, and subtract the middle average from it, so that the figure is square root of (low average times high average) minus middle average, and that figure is -1.8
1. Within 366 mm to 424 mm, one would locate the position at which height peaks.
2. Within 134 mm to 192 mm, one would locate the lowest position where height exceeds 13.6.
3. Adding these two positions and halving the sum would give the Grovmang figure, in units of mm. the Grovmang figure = 306 mm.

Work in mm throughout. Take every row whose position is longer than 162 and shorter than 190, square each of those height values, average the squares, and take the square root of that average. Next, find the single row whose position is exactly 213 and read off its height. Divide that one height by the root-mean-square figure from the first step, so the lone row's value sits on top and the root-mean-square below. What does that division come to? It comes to 1.24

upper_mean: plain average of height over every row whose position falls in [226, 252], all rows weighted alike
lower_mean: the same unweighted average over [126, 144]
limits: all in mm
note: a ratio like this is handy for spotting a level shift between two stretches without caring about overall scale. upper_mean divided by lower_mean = 1.23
